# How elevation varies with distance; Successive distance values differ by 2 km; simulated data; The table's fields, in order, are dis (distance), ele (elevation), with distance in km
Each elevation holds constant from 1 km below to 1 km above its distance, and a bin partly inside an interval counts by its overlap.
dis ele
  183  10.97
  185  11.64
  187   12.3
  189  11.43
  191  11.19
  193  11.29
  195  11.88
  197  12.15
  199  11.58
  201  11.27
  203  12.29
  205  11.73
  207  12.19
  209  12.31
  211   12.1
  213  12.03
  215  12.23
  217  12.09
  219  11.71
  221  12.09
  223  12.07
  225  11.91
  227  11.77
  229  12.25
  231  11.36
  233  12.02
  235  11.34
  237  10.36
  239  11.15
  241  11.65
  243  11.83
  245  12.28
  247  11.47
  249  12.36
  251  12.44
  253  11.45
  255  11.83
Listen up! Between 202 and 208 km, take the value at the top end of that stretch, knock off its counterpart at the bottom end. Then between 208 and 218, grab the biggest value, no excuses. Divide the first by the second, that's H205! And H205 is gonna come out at -0.01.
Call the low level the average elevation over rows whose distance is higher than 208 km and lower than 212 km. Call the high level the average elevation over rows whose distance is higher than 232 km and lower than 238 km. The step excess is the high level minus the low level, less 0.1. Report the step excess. -1.1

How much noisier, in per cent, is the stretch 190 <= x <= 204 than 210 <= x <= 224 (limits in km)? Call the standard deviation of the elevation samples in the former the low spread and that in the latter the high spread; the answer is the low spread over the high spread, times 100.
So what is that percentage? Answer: 279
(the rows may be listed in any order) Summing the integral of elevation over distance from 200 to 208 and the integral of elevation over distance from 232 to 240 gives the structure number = 185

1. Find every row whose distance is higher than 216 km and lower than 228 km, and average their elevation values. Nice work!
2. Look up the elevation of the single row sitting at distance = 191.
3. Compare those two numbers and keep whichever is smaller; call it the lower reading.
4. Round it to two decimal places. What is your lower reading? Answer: 11.19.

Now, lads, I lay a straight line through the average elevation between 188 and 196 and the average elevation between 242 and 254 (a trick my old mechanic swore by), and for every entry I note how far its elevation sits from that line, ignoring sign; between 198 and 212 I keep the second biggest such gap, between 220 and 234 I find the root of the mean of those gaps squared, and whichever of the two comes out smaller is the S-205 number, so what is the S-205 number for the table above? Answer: 0.32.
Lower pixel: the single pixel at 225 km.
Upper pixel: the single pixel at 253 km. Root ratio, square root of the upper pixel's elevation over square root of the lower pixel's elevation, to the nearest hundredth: 0.98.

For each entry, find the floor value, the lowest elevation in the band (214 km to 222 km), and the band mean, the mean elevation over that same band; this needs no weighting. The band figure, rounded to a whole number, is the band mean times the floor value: 141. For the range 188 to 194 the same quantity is 126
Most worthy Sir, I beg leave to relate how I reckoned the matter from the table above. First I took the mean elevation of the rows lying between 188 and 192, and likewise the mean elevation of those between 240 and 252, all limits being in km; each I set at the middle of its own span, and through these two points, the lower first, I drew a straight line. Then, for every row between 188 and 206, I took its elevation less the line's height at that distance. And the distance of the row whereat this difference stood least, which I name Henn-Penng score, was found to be 201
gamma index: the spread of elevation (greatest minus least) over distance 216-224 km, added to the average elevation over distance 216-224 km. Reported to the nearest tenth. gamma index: 12.4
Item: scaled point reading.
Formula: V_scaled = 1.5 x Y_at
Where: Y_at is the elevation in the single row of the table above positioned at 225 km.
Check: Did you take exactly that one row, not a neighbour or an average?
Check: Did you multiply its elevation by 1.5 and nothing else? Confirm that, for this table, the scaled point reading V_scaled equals 17.9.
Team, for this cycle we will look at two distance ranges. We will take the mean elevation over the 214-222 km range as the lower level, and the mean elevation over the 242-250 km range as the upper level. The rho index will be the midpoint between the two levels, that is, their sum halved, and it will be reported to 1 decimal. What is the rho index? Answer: 12.0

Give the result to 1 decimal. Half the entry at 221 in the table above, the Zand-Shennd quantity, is 6.0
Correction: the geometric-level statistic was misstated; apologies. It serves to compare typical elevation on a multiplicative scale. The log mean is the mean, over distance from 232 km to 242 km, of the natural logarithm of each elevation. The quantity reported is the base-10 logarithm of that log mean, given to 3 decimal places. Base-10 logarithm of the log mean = 0.385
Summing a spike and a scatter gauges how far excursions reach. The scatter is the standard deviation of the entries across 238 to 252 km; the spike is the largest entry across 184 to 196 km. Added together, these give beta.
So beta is 12.8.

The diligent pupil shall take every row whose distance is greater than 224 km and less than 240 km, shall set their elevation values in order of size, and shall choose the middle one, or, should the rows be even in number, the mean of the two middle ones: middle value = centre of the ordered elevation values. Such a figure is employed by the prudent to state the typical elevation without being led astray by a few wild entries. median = 11.6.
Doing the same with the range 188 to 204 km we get 11.5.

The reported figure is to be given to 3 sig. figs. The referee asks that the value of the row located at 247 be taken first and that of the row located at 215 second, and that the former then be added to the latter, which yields 23.7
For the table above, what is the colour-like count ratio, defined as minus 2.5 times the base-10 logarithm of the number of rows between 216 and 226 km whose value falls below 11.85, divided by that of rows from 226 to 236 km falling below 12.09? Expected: 1.5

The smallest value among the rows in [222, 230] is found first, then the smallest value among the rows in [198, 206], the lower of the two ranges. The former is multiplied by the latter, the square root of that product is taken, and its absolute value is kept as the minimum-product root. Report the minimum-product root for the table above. 11.5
